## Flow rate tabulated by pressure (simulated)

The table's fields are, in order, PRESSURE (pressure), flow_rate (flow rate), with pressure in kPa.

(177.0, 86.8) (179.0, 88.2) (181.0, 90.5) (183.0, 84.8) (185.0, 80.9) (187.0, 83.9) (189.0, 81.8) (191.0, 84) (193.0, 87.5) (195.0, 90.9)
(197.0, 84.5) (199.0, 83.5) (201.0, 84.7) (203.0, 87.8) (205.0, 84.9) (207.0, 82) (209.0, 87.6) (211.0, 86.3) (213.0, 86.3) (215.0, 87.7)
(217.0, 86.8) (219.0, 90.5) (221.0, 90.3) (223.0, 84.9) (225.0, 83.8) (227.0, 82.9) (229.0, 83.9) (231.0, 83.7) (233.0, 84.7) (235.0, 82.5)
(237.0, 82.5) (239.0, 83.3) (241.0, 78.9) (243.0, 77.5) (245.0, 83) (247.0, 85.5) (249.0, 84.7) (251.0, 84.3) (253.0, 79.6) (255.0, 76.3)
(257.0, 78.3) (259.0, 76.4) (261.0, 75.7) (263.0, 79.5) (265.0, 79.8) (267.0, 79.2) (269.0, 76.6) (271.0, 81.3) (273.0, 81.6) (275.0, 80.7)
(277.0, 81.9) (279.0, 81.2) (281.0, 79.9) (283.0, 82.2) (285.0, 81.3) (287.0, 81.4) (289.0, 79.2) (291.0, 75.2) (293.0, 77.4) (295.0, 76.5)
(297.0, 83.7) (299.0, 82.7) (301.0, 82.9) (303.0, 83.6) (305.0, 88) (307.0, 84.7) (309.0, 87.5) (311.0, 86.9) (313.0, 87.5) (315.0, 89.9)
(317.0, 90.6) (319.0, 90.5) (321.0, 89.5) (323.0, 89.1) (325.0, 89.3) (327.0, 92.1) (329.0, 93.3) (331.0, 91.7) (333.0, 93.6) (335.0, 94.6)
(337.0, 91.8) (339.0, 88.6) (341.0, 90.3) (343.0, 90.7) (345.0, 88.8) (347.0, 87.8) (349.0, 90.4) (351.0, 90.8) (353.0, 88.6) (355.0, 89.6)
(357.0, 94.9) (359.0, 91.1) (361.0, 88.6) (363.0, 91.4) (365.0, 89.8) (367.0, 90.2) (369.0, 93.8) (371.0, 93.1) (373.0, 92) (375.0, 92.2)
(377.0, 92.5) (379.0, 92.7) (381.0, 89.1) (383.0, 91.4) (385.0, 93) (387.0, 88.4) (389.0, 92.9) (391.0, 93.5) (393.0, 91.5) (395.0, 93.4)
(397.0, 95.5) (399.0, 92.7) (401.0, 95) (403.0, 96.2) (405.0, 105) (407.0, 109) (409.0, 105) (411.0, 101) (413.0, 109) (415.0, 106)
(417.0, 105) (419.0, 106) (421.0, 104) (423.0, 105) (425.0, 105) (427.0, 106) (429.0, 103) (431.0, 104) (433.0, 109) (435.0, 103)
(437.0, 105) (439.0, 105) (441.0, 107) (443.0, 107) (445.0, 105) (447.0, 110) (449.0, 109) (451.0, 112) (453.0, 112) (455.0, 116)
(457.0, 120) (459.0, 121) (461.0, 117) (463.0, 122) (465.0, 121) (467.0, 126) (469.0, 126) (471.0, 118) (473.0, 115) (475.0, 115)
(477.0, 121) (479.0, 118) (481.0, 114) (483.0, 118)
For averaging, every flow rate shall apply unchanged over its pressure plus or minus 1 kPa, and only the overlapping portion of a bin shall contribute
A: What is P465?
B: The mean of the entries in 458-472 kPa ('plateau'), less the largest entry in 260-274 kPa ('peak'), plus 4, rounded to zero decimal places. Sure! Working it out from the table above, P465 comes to 44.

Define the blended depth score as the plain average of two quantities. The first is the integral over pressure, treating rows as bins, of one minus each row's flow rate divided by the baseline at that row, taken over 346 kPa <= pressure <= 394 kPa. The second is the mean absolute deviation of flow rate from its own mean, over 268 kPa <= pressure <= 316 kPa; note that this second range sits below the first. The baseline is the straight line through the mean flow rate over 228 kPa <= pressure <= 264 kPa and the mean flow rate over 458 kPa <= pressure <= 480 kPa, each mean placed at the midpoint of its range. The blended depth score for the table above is 4.1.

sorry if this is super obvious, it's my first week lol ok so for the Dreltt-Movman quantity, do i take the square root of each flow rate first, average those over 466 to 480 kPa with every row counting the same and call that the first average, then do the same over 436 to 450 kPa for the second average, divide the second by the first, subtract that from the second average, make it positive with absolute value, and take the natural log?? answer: 2.24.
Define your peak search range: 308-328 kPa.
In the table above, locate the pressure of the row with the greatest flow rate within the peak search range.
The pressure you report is 327.0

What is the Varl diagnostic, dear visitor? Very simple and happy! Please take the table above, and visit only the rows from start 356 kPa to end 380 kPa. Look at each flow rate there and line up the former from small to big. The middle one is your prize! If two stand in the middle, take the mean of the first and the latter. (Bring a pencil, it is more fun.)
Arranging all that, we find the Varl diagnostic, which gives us 92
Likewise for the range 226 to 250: 83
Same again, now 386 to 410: 94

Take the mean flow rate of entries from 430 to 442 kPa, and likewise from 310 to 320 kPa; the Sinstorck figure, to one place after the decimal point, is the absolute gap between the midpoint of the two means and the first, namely 8.2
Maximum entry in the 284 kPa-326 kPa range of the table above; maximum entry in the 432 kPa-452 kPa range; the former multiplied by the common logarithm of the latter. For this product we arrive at 186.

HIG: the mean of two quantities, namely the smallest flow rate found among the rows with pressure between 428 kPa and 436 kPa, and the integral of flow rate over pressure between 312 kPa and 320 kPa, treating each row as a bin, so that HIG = 410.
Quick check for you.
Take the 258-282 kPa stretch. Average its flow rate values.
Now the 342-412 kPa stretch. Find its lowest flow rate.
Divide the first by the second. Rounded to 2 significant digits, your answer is 0.91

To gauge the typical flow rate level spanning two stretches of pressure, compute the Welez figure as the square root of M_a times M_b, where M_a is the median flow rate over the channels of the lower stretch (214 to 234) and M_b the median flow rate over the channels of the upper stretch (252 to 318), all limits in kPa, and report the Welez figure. 83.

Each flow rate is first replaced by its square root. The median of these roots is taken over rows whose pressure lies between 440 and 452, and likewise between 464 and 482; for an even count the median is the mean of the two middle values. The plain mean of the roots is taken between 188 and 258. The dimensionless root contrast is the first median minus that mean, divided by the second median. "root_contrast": 0.11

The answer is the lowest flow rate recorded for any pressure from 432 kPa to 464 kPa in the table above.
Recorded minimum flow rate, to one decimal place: 103.0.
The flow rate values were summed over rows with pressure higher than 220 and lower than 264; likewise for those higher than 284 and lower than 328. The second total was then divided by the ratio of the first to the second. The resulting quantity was 1939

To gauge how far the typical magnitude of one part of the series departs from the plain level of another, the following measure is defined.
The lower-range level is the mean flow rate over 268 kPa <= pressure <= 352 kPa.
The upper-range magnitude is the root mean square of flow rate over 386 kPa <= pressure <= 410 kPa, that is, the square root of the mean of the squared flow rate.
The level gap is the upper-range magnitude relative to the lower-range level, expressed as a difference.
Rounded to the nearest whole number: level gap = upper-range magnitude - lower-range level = 11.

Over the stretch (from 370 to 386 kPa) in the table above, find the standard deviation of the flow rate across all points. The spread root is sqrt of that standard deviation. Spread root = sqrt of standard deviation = 1.1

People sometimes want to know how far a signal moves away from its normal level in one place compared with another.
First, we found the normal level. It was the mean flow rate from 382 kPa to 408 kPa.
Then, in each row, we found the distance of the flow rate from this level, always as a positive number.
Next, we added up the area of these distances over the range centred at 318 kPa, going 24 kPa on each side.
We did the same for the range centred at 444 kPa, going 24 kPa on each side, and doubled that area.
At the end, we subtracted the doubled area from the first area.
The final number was -1146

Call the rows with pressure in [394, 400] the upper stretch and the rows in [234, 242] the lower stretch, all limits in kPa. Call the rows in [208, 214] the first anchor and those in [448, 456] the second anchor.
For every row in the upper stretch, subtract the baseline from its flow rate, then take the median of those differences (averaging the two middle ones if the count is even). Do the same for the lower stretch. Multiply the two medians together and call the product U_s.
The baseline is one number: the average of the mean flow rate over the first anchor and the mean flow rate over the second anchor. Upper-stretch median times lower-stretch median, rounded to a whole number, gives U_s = 104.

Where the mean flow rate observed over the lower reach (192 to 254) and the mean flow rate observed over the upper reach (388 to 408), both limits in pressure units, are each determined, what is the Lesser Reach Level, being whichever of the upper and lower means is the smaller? 85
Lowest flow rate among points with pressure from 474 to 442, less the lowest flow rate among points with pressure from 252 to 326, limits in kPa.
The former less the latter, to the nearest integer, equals 30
